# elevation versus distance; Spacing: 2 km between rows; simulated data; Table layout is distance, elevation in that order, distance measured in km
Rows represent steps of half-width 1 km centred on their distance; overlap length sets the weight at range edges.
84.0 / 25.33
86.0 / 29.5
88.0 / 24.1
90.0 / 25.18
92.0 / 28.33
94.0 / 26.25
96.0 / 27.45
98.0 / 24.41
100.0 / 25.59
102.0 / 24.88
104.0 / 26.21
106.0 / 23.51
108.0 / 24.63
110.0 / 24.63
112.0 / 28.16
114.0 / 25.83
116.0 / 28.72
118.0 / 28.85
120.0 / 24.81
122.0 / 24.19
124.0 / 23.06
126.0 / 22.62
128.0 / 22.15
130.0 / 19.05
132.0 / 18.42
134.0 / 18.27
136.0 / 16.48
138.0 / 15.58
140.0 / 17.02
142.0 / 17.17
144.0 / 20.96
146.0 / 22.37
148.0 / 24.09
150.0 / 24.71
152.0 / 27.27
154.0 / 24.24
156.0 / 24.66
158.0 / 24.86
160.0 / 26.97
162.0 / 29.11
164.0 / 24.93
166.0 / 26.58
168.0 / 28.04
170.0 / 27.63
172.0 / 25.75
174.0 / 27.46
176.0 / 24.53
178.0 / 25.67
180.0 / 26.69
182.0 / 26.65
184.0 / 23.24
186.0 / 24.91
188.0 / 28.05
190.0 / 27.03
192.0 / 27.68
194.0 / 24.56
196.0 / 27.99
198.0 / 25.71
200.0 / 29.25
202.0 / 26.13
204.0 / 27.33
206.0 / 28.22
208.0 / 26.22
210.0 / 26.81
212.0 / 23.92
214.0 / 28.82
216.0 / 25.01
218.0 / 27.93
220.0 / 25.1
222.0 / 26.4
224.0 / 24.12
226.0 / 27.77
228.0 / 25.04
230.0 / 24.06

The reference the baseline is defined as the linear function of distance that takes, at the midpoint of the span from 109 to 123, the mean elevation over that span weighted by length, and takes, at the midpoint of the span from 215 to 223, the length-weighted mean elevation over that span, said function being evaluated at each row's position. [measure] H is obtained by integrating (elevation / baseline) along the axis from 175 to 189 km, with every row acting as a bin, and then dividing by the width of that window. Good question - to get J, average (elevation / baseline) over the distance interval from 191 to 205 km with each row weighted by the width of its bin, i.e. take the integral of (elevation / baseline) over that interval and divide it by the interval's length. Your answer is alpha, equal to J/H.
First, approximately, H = 0.98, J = 1.03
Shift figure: 1.05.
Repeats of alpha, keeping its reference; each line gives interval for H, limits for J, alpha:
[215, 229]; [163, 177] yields 1.01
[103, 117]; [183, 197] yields 1.02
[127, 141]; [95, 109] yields 1.39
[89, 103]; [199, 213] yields 1.05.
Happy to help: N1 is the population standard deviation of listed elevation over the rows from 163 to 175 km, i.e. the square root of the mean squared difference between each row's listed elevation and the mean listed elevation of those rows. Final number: 1.1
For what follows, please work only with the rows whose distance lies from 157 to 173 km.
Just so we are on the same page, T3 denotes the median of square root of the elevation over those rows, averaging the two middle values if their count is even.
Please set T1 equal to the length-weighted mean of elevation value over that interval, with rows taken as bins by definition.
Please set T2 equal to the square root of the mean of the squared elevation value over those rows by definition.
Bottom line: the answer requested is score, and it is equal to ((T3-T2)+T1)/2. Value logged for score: 2.57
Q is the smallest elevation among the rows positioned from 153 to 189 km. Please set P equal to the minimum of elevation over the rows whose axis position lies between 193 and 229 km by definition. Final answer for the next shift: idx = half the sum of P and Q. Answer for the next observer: 23.6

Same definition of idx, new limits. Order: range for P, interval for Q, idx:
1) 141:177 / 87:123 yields 20.3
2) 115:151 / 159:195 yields 19.4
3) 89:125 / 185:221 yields 23.5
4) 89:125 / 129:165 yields 19.3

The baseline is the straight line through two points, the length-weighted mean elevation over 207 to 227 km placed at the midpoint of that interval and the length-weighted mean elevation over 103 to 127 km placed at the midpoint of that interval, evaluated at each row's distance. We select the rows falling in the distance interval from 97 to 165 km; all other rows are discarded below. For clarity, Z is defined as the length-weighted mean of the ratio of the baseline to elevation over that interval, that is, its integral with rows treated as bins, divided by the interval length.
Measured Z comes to 1.12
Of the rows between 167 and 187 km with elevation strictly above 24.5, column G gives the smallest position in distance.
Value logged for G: 168.0 km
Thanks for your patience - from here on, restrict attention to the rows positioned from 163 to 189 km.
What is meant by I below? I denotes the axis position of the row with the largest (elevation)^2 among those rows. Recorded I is 188.0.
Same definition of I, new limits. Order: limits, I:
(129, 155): 152.0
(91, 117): 116.0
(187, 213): 200.0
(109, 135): 118.0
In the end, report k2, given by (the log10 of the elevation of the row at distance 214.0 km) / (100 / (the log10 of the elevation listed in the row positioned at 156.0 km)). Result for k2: 0.0203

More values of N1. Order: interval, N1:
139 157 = 3.3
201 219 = 1.5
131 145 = 1.6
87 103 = 1.4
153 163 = 1.8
